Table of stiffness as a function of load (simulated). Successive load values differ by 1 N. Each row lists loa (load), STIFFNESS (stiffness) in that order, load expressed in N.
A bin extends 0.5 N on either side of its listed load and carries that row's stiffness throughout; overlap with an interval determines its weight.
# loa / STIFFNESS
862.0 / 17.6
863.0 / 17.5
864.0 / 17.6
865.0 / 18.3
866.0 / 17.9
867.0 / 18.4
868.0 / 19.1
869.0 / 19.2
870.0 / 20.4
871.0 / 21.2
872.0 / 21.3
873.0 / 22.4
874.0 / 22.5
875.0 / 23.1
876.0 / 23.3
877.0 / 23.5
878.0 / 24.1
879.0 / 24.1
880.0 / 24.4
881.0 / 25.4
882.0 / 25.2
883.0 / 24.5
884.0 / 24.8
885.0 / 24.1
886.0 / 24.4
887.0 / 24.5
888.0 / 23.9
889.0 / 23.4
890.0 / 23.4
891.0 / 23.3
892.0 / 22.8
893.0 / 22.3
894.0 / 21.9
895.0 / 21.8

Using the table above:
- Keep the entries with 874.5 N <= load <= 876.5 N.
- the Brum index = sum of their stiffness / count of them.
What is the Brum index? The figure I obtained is 23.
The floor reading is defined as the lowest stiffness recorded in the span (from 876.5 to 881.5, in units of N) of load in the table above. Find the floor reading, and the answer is 23.5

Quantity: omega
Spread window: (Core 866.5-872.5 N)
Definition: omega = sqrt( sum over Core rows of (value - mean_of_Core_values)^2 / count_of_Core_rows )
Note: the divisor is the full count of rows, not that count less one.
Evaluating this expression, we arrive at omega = 1.10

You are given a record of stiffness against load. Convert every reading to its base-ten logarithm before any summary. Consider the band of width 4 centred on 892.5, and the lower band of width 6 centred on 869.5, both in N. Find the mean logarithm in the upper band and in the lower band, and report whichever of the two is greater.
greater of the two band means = 1.35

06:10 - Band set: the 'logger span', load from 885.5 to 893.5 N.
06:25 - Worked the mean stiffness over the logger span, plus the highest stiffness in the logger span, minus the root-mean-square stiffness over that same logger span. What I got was 24.5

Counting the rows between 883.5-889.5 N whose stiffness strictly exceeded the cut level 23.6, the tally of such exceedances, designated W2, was 5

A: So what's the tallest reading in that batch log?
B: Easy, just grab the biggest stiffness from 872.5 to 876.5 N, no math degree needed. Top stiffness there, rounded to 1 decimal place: 23.3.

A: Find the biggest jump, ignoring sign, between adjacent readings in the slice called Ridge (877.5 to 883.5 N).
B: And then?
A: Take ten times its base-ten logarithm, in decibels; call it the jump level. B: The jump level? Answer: 0.0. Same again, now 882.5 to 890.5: -1.5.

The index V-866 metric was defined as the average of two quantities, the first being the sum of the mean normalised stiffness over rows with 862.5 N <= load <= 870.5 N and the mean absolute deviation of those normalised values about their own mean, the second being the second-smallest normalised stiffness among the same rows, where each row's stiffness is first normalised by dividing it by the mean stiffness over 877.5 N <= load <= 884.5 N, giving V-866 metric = 0.75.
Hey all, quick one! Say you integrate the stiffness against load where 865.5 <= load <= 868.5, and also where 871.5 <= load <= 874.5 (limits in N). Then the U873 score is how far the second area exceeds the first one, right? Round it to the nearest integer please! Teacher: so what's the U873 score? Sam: 11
